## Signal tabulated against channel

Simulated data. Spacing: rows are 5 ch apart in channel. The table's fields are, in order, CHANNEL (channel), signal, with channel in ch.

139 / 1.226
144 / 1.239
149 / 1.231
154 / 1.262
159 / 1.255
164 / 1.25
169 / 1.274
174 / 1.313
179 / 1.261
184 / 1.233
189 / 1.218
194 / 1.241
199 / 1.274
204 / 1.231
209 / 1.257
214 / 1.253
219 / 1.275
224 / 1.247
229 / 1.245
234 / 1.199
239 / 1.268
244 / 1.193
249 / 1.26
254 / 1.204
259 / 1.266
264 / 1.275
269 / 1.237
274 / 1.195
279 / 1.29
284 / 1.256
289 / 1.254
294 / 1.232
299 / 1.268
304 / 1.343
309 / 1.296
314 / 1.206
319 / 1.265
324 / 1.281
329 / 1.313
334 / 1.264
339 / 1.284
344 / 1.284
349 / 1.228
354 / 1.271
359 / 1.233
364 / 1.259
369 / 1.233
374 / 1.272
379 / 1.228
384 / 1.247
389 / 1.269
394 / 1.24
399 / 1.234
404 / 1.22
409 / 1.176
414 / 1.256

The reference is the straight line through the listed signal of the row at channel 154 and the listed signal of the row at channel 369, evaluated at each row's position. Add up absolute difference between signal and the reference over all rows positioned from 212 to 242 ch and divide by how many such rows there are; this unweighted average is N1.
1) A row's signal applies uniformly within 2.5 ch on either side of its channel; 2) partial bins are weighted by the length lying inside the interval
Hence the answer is 0.0175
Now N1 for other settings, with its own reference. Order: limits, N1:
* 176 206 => 0.0208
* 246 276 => 0.0269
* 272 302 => 0.0257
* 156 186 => 0.0187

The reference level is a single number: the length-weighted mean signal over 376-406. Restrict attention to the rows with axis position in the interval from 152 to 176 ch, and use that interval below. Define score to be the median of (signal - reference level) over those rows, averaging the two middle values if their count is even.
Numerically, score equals 0.021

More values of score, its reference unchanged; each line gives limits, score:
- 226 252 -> 0.004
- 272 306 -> 0.015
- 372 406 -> -0.001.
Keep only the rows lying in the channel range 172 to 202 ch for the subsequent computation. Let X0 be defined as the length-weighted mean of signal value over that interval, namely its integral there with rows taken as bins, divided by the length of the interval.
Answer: 1.26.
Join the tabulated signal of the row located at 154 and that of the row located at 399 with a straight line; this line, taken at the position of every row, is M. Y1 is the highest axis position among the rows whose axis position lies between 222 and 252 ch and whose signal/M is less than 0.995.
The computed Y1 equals 244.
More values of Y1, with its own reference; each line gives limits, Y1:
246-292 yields 274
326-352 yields 349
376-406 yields 404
